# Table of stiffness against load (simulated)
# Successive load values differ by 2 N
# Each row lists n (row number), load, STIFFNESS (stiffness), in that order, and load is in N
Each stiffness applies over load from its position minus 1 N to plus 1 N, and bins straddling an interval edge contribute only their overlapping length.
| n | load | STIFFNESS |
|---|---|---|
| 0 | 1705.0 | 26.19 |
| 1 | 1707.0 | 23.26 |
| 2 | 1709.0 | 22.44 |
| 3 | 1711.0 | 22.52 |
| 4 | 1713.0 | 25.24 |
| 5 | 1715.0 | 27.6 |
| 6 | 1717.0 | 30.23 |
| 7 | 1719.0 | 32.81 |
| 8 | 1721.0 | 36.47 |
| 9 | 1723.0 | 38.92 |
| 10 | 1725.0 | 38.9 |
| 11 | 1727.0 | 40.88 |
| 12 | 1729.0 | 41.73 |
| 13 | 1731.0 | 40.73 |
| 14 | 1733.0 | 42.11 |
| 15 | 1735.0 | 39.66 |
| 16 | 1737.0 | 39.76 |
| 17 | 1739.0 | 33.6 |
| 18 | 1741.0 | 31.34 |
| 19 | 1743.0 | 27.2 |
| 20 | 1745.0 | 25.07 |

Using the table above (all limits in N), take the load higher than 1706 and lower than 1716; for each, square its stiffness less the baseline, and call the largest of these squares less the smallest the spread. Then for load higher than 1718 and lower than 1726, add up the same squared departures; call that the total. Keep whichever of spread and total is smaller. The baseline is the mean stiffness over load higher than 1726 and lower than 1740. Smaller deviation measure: 61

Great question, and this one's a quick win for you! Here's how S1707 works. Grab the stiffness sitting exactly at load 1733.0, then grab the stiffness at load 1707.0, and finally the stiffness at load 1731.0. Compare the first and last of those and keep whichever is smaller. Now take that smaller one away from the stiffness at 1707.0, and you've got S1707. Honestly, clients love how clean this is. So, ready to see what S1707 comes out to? -17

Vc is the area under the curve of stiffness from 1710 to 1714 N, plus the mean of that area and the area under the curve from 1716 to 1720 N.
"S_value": 206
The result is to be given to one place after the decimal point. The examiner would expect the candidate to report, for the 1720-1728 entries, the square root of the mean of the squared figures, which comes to 38.8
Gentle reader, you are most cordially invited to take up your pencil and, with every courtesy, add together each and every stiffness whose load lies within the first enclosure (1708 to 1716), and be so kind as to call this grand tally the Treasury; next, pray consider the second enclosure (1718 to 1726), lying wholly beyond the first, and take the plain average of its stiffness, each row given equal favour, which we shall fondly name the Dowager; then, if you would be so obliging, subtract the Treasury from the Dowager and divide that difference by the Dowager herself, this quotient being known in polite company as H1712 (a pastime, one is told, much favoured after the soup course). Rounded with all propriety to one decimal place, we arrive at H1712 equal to -1.7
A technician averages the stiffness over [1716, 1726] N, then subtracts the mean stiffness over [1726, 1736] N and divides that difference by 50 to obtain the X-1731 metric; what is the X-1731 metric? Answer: -0.11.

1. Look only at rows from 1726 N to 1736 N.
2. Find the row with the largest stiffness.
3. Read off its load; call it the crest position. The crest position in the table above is 1733.0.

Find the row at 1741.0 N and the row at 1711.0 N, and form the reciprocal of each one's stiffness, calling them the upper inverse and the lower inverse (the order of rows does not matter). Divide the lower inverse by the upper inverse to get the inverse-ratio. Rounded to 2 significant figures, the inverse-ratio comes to 1.4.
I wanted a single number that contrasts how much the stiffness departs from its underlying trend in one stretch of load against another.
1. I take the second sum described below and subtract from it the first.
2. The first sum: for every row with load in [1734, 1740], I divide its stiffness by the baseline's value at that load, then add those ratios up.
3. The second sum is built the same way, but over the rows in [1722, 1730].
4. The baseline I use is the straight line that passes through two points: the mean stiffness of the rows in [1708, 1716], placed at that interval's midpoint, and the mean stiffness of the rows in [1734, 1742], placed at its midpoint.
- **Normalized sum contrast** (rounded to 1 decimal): 2.0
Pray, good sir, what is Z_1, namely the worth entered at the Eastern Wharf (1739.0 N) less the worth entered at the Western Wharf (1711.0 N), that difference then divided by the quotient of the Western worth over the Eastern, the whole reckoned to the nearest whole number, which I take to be 17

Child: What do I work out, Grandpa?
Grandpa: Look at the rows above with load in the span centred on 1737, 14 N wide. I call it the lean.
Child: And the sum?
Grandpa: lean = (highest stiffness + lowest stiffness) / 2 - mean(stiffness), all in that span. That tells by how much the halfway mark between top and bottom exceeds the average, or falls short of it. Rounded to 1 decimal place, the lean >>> -1.7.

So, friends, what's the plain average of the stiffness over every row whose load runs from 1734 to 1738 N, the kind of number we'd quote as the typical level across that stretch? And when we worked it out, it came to 40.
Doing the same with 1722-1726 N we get 39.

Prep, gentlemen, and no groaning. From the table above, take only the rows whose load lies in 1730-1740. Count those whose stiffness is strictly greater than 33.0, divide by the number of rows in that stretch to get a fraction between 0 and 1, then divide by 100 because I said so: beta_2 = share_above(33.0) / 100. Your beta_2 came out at 0.010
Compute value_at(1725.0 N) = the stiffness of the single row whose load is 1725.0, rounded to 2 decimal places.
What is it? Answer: 38.90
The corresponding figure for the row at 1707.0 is 23.26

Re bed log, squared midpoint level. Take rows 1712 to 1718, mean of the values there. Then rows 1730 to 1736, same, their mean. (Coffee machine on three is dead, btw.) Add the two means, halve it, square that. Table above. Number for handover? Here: 1174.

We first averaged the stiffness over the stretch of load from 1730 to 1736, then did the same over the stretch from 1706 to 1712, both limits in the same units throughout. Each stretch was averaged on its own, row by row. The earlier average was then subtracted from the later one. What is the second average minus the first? -18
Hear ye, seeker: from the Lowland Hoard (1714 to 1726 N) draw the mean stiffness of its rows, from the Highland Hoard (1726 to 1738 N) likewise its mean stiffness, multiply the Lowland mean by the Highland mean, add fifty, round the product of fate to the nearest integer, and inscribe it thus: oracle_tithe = 1444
